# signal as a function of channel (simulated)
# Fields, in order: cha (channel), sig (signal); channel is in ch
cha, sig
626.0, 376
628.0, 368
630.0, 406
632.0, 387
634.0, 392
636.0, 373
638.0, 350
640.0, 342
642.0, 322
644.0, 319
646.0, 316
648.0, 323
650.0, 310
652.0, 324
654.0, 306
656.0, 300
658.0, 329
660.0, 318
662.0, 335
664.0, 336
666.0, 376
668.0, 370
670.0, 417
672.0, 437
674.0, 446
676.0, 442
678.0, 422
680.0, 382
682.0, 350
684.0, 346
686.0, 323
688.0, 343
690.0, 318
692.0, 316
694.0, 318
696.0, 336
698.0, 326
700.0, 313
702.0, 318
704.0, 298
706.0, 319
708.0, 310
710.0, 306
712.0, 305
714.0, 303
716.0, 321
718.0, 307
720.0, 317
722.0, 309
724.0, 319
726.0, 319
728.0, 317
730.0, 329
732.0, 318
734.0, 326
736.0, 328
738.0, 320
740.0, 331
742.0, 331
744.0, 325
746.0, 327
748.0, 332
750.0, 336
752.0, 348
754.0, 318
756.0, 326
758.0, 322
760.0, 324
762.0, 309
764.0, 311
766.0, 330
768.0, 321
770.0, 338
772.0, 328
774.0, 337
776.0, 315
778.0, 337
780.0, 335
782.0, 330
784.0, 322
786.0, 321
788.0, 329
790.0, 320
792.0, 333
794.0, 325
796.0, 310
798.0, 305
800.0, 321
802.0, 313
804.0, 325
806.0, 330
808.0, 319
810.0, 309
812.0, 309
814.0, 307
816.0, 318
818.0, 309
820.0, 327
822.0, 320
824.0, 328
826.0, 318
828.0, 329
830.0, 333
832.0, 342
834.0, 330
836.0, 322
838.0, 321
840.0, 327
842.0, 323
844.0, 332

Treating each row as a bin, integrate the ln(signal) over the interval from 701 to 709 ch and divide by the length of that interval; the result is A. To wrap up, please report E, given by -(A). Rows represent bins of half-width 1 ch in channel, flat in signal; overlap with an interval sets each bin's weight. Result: -5.74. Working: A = 5.74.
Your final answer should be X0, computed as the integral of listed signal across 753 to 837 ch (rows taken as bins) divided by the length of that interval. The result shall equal 323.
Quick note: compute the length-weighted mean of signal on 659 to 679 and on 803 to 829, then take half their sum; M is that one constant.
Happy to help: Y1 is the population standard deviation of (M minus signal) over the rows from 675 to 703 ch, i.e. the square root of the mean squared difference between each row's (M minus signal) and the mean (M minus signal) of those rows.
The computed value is 39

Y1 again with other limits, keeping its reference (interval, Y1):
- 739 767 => 10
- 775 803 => 9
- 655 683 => 48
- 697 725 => 8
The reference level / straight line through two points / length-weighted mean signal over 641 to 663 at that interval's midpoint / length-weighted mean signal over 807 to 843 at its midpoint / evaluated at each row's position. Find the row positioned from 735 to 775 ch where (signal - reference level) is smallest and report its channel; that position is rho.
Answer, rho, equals 762.0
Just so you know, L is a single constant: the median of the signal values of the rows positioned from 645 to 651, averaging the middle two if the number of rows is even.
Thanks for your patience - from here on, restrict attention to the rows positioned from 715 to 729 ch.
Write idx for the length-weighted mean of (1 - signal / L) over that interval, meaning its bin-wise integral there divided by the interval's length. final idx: 0.001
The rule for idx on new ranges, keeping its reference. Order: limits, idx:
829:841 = -0.042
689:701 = -0.016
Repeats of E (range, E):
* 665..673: -5.99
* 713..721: -5.74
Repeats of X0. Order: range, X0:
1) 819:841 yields 327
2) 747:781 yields 327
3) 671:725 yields 339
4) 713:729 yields 314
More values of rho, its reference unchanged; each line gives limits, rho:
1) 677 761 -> 704.0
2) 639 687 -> 656.0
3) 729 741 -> 732.0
